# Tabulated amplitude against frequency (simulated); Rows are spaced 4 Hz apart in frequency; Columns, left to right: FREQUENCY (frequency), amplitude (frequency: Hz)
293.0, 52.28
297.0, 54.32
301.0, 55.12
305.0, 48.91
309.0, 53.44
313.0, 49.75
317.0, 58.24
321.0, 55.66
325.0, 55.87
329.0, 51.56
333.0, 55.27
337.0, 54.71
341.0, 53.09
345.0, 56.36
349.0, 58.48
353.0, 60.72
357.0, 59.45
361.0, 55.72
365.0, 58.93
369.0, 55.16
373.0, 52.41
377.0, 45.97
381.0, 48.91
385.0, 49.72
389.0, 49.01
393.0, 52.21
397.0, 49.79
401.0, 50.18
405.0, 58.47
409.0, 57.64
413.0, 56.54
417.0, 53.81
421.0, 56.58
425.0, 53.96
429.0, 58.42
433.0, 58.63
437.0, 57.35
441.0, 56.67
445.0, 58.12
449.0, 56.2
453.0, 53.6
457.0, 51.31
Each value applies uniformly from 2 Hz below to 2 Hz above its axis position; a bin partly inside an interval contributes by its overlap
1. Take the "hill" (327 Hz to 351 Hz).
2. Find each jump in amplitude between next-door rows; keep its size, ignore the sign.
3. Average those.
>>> 2.3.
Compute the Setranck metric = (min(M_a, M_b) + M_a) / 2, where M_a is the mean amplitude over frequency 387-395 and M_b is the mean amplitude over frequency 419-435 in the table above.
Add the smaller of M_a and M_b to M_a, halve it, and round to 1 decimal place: 50.6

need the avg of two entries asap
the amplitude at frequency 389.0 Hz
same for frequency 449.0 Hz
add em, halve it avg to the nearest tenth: 52.6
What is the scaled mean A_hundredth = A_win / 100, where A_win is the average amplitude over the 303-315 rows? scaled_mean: 0.51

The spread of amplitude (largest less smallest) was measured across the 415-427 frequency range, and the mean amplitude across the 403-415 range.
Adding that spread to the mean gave 60.3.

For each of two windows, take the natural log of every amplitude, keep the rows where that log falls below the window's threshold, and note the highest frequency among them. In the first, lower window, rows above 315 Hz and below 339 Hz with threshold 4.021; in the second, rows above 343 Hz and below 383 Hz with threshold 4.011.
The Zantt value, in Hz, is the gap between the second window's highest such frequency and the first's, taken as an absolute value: 44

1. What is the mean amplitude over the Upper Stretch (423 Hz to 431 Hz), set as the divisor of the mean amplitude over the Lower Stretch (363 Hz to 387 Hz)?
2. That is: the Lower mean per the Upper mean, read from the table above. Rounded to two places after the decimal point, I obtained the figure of 0.92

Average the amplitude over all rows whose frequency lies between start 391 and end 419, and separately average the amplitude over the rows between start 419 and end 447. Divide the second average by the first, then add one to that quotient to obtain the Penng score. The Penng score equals 2.06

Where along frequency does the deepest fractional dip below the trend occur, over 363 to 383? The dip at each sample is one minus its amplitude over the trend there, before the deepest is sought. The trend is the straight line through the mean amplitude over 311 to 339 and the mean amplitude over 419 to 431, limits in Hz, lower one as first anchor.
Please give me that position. 377.0 Hz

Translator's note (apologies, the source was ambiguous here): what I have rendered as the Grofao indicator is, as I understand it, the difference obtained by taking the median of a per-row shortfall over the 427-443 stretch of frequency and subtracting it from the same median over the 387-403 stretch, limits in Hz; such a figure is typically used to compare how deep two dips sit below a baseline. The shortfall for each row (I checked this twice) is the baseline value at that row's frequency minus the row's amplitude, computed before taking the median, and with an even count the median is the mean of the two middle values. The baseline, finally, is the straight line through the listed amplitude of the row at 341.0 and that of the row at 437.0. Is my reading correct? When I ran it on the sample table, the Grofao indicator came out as 6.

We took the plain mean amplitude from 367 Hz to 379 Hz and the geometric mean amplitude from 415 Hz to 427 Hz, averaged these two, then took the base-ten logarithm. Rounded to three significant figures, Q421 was 1.72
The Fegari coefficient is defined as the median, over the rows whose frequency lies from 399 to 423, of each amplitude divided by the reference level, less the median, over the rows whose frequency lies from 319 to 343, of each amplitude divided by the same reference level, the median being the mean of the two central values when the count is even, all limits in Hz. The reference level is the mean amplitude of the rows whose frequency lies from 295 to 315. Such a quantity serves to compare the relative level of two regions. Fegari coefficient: 0.030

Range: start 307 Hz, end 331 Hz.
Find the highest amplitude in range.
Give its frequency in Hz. 317.0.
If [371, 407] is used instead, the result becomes 405.0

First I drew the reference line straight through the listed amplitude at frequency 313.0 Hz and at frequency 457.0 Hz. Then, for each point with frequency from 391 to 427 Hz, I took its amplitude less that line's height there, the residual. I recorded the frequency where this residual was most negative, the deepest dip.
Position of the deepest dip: 397.0 Hz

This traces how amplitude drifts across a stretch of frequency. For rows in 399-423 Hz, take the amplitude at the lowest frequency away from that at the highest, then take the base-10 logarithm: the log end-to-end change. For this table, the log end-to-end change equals 0.8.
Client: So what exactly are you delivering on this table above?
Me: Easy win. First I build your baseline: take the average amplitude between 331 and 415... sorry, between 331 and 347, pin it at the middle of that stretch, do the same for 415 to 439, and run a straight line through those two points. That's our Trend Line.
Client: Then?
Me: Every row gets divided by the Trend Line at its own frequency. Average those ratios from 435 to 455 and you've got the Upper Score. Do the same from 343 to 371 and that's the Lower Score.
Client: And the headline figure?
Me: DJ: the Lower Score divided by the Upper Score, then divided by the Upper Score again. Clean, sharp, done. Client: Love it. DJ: 1.06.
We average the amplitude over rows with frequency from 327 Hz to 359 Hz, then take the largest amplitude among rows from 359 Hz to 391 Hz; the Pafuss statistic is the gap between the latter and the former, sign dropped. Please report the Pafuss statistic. 2.7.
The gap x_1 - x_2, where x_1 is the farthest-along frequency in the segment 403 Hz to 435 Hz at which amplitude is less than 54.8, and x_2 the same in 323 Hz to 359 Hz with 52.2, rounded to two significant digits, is 96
